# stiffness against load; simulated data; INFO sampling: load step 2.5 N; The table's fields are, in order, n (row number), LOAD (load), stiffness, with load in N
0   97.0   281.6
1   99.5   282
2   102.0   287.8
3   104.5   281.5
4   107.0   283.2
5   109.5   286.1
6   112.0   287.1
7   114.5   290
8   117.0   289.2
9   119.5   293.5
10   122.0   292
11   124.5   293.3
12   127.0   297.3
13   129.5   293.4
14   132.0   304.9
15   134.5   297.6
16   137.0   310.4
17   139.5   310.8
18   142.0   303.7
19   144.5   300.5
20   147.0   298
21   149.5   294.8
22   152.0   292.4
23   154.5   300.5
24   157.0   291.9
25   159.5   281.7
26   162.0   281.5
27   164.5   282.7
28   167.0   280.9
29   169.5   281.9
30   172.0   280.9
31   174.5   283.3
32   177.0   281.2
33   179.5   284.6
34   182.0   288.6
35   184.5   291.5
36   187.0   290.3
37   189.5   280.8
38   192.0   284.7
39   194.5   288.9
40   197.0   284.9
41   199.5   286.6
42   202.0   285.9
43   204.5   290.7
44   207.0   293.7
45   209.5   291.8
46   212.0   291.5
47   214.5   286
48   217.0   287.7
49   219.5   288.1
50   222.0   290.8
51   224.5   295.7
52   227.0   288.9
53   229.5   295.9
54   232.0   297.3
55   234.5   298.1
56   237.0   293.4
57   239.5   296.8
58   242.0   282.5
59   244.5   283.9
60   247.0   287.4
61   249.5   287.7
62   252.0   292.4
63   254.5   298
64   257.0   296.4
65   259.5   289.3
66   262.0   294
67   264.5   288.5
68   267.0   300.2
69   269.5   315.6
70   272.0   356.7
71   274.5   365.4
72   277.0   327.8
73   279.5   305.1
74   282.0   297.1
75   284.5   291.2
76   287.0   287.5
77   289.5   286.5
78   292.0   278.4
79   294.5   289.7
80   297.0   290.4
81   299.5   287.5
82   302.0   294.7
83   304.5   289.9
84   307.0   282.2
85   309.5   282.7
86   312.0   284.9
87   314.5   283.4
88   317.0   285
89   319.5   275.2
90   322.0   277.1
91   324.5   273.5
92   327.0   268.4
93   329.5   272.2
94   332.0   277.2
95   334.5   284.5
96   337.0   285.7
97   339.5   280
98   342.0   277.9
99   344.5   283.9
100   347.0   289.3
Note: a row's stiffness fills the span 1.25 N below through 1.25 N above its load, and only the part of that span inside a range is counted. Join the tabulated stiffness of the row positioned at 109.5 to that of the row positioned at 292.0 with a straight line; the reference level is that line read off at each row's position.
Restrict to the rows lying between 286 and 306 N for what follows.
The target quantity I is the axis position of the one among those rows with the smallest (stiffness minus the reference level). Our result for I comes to 292.0 N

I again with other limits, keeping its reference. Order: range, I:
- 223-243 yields 242.0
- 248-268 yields 249.5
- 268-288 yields 287.0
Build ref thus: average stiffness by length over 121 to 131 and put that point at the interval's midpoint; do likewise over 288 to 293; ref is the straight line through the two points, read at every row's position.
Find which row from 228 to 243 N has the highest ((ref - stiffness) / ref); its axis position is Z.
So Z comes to 242.0 N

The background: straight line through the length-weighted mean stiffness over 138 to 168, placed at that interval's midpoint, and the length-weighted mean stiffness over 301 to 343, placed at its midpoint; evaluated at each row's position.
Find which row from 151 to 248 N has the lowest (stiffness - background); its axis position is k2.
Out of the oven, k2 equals 167.0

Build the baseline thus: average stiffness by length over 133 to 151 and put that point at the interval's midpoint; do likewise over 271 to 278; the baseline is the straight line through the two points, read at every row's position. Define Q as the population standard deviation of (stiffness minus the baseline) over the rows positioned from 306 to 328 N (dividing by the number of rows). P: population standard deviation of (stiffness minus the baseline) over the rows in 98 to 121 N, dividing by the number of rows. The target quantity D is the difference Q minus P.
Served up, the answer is 5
